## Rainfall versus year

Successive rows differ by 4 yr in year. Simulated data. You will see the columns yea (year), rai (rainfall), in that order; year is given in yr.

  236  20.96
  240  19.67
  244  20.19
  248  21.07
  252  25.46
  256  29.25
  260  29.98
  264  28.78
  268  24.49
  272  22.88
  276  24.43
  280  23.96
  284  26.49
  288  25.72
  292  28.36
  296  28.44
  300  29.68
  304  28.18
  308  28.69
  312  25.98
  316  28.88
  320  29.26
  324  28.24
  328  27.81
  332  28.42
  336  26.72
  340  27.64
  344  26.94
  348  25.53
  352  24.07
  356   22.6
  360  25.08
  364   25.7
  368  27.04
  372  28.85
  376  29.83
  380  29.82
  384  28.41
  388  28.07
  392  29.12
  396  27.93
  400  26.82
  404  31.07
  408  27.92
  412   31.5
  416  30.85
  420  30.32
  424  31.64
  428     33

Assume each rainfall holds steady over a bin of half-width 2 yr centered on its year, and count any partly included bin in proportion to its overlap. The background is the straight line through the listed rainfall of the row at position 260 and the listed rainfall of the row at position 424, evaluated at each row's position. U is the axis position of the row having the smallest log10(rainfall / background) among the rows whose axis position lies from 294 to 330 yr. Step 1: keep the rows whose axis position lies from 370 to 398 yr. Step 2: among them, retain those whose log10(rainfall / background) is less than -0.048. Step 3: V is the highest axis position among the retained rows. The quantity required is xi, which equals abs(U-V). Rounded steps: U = 312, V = 396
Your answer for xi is 84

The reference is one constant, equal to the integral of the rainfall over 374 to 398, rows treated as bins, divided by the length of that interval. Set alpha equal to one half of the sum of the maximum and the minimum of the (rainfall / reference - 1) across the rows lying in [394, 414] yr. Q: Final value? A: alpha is 0.01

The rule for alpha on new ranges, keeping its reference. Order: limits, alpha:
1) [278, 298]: -0.09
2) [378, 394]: 0.00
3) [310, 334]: -0.04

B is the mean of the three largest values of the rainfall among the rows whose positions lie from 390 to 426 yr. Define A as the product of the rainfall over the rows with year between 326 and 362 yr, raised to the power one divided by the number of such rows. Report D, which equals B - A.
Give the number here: 5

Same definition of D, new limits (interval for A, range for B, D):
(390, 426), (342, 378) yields -1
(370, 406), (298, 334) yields 0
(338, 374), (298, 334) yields 3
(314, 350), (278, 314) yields 1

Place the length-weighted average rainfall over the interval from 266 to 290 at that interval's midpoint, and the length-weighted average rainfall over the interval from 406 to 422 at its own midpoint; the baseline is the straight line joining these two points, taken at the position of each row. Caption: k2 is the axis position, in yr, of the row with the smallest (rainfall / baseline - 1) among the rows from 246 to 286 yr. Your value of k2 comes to 248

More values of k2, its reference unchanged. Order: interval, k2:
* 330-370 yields 356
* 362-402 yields 400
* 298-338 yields 336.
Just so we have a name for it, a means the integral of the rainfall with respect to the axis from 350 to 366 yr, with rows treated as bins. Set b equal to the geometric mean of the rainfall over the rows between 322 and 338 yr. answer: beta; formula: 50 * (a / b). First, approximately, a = 390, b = 27.8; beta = 701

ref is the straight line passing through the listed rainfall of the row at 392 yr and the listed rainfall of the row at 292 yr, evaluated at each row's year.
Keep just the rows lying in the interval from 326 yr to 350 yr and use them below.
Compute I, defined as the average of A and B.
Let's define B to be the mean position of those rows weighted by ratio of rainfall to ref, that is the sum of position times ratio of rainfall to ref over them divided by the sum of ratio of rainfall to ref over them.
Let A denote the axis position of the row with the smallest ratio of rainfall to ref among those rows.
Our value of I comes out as 342.9 yr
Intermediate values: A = 348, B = 337.8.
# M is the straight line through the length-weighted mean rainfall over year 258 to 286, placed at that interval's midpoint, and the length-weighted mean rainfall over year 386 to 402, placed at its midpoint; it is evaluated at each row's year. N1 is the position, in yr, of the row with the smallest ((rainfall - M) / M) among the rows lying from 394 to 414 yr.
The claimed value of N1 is 400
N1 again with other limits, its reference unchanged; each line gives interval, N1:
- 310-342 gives 312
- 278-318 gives 280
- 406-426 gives 408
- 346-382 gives 356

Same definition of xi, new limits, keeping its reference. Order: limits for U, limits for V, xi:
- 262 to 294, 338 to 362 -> 88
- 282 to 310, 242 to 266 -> 36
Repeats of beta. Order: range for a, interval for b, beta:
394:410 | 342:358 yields 920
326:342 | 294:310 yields 770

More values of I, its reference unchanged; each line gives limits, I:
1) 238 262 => 245.6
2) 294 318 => 308.9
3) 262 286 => 272.9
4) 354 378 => 361.3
